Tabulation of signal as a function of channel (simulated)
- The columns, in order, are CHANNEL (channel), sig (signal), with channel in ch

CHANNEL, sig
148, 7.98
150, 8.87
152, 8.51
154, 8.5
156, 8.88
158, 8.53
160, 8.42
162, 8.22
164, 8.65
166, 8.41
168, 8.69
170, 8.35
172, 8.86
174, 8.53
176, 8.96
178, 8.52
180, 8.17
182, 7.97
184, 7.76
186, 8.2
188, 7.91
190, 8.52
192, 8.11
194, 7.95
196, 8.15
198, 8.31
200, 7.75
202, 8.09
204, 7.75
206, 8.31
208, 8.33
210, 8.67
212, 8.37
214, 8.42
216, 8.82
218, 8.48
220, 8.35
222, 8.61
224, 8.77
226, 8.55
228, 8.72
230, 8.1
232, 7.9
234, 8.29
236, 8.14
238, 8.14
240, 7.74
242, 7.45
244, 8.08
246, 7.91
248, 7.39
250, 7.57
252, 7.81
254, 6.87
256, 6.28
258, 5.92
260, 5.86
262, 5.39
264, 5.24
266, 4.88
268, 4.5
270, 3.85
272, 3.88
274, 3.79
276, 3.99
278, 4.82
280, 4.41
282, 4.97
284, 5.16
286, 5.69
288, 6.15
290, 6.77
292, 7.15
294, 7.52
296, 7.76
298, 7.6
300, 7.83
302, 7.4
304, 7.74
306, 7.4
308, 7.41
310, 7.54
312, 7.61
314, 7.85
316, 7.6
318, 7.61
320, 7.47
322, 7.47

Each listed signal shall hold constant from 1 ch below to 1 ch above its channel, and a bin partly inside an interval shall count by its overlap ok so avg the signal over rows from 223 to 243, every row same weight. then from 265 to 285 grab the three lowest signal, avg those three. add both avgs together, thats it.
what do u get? 12.0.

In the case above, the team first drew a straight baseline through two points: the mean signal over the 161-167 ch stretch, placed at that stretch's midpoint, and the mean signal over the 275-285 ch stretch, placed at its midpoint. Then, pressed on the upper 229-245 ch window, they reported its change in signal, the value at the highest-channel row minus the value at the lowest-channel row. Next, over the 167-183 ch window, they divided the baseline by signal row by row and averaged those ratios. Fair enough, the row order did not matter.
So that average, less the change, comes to 1.0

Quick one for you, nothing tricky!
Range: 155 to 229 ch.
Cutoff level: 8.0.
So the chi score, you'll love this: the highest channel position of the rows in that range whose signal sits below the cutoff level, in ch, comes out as 204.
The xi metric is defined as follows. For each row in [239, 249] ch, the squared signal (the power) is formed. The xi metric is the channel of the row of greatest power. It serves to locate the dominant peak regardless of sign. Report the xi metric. 244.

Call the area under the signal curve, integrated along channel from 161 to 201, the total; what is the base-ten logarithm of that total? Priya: 2.52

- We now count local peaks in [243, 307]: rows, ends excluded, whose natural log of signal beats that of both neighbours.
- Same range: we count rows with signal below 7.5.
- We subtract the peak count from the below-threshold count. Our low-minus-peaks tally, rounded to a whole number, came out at 17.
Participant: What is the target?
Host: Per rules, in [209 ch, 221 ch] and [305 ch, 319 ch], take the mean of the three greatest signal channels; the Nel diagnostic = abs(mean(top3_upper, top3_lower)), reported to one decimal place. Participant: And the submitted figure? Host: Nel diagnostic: 8.2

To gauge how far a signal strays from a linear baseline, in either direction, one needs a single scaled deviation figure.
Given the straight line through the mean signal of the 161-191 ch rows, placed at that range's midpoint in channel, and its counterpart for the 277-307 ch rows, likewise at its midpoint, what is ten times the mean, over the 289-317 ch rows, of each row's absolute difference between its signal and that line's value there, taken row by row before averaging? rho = 11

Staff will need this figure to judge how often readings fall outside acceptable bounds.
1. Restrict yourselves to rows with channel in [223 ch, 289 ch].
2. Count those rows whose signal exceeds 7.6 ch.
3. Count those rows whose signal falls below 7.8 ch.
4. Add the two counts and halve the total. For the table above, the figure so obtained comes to 17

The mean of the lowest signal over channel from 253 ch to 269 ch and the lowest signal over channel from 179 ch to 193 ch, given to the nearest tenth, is 6.1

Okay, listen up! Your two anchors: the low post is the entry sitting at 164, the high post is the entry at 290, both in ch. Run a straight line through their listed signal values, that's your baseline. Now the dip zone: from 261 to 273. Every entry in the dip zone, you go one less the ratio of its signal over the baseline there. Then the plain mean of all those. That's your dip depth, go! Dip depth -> 0.35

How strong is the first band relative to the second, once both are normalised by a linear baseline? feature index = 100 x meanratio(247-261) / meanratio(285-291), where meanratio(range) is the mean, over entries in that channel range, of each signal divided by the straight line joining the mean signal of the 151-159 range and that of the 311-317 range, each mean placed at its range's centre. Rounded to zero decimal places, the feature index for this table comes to 107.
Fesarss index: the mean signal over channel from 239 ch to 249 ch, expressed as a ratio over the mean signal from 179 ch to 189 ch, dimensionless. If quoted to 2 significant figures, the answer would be 0.96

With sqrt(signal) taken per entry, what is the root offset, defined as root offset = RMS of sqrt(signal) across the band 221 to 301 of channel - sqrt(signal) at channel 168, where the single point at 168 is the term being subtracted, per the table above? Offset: -0.4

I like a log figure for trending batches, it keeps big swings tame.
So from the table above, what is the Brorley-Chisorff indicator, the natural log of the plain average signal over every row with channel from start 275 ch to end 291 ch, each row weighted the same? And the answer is 1.7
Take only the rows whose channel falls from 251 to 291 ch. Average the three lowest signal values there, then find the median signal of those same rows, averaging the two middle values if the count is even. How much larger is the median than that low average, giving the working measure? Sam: 1.4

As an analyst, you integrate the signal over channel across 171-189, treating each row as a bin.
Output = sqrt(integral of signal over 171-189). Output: 12.2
